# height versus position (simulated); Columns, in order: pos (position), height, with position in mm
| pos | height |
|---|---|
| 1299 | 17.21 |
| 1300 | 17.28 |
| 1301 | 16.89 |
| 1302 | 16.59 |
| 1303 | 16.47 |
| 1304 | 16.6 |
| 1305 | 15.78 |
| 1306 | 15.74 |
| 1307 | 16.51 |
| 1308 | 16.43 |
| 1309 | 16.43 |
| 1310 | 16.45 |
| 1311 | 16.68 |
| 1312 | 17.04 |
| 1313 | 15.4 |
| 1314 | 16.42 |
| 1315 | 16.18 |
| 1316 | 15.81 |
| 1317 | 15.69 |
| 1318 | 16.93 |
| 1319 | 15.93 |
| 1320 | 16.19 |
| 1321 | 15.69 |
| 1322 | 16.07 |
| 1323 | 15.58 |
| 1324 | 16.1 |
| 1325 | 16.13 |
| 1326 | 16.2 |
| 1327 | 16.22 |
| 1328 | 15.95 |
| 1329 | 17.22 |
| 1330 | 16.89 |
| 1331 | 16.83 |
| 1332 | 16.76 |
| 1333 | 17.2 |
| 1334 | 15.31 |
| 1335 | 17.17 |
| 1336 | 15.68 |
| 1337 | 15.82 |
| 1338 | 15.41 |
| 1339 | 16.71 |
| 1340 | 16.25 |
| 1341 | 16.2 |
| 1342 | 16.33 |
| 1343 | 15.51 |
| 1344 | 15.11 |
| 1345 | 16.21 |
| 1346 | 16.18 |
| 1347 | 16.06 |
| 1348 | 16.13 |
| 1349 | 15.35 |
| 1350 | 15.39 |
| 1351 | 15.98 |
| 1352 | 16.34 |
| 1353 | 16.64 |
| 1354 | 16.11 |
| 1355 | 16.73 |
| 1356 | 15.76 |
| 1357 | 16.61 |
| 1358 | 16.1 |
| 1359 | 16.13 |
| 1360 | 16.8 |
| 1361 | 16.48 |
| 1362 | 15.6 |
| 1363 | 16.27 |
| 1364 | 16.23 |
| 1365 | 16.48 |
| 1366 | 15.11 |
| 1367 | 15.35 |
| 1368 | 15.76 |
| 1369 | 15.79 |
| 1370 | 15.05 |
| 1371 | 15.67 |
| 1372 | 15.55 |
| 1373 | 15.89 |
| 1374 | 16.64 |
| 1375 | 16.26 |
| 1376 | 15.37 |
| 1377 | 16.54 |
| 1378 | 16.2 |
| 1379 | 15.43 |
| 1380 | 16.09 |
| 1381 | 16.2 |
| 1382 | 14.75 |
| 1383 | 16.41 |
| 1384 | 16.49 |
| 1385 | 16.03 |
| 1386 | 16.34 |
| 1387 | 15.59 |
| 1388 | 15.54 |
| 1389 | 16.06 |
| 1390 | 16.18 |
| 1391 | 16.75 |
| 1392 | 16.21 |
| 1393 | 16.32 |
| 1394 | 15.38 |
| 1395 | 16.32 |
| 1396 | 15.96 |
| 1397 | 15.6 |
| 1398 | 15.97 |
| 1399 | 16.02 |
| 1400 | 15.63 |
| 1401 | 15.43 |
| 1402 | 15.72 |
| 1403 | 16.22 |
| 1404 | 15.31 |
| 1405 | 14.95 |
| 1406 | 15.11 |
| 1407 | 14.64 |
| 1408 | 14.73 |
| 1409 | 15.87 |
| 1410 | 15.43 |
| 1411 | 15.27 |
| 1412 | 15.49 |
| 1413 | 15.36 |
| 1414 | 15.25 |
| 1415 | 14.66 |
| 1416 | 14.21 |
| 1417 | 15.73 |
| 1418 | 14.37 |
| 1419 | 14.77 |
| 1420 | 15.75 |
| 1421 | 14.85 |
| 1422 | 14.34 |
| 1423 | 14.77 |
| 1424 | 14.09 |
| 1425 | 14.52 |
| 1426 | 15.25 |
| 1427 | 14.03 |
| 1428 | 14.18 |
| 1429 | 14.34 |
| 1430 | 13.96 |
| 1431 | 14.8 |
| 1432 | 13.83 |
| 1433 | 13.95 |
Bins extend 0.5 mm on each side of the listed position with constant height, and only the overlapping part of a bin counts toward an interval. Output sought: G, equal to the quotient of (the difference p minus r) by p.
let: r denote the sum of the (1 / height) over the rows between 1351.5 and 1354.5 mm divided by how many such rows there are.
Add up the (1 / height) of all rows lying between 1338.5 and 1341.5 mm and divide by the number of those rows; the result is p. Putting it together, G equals -0.001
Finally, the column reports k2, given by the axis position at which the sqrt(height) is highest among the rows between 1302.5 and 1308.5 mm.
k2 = 1304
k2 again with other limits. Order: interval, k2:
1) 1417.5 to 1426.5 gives 1420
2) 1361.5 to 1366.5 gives 1365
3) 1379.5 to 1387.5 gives 1384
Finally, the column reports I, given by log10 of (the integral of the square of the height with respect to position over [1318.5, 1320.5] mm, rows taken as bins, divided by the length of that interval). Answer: 2.41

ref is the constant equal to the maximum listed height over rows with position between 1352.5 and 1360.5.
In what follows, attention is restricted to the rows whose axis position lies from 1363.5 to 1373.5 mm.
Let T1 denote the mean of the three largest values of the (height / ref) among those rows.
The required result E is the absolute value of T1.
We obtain 0.964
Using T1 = 0.96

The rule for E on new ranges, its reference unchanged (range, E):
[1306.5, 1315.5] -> 0.997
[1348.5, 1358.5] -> 0.992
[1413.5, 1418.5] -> 0.906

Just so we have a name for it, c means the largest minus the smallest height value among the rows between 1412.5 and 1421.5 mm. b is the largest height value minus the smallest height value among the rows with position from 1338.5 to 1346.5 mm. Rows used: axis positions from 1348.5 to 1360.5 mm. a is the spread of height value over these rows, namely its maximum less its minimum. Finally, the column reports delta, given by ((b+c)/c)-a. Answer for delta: 0.6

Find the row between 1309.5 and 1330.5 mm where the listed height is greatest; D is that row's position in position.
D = 1329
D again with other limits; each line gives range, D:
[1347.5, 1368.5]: 1360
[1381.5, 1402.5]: 1391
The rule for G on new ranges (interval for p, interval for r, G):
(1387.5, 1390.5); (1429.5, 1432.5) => -0.123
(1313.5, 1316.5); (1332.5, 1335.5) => 0.023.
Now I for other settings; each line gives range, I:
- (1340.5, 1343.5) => 2.41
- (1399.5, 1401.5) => 2.38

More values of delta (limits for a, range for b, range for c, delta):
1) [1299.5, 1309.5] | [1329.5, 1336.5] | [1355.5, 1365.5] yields 1.0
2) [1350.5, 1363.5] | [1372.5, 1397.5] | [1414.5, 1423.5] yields 1.1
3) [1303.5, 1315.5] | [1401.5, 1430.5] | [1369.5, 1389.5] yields 0.6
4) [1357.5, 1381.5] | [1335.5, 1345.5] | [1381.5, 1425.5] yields -0.1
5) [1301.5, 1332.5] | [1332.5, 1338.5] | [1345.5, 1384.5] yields 0.1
